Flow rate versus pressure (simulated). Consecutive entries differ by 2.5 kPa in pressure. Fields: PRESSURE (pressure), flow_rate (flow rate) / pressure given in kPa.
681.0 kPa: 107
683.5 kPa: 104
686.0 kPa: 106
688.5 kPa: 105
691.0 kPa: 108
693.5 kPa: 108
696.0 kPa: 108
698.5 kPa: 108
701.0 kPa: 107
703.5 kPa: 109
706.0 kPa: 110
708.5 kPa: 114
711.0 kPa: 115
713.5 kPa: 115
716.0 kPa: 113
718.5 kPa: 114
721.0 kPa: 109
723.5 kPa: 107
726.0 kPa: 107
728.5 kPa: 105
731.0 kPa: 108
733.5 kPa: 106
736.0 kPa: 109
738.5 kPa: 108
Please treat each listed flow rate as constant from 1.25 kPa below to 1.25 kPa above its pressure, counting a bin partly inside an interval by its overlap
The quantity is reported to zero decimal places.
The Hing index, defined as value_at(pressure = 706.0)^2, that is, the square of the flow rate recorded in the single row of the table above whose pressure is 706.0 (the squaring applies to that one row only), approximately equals 12100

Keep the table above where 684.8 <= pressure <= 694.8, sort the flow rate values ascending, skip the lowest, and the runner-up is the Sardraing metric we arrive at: 106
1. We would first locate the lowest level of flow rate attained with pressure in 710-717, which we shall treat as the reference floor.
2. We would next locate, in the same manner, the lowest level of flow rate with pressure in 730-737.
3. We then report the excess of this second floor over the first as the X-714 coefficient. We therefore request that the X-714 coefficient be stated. -7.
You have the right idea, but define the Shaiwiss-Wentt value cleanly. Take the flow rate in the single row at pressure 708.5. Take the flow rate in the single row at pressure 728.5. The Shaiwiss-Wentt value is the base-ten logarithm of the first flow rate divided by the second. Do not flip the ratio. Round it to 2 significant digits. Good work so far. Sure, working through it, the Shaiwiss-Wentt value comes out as 0.036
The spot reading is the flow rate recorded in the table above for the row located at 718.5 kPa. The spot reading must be 114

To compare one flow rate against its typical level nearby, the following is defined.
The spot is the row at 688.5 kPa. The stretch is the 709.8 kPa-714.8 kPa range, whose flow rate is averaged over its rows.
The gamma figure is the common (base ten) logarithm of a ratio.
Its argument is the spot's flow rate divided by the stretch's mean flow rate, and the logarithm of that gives -0.04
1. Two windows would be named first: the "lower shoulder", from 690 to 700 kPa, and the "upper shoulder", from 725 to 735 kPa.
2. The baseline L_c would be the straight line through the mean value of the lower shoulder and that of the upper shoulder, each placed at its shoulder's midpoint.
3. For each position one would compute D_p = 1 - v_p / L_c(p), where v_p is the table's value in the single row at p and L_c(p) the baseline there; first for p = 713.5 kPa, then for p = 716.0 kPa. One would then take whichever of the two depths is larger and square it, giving 0.0030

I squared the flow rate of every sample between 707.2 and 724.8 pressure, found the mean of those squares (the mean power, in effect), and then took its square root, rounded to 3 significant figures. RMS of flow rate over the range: 112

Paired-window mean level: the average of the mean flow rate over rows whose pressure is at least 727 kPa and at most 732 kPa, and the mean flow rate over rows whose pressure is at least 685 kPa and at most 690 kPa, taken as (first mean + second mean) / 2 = 106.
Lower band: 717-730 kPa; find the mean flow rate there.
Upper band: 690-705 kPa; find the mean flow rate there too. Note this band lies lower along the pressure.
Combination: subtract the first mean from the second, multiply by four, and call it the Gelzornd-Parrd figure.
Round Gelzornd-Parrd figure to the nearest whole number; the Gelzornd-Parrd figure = -2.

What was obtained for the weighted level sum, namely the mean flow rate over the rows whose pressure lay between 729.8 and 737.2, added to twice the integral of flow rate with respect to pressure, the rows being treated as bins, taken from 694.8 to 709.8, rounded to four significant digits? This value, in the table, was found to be 3388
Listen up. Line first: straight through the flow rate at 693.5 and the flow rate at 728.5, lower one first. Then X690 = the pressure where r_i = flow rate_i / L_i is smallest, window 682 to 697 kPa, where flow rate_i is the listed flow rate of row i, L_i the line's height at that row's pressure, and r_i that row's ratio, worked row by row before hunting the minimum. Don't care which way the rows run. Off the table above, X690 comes 683.5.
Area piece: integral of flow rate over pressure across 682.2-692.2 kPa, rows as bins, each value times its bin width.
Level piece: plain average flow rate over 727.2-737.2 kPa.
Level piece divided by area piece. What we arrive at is 0.1012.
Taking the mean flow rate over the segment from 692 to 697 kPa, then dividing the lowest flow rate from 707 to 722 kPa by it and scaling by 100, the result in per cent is 101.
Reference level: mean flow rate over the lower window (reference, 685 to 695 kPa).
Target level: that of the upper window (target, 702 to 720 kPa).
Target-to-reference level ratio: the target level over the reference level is 1.06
